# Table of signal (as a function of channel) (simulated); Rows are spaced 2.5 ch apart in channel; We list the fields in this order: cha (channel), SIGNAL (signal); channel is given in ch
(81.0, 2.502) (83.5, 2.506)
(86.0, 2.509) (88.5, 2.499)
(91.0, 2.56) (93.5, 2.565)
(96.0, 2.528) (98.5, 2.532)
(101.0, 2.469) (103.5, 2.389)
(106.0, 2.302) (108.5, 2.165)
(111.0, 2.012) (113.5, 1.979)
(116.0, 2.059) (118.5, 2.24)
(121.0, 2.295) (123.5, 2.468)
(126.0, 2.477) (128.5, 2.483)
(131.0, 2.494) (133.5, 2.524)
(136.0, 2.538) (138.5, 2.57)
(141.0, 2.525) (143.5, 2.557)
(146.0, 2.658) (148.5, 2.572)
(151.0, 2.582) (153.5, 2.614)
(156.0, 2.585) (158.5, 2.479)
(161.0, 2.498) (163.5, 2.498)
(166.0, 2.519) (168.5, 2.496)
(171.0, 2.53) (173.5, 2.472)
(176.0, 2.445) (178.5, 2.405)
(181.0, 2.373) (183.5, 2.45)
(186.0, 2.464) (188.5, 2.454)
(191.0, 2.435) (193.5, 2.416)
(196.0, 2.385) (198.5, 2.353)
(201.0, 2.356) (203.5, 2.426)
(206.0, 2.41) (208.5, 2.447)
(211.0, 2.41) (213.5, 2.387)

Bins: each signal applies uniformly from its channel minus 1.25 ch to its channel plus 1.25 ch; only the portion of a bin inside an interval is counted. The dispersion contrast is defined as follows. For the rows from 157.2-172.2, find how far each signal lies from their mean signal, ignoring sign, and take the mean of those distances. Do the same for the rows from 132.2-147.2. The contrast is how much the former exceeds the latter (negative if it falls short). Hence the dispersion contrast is -0.021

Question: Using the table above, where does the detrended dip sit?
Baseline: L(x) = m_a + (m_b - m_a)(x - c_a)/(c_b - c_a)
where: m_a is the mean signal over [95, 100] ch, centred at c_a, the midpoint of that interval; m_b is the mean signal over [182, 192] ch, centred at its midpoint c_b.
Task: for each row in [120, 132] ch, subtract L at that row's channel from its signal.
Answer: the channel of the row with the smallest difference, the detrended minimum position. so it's 121.0 ch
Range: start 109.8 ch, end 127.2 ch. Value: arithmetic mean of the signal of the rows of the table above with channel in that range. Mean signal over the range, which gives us 2.22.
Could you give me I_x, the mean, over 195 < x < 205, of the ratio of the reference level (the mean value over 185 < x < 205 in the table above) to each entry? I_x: 1.01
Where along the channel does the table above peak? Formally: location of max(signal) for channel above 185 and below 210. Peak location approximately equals 186.0 ch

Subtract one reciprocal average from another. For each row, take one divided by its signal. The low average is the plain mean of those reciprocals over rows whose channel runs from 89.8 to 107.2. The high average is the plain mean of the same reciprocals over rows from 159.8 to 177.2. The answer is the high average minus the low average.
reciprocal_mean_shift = 0.00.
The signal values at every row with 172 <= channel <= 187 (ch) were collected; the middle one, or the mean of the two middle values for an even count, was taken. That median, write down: 2.45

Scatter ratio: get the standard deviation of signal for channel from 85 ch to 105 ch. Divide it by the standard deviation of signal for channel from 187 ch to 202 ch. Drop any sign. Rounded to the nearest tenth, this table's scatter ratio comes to 1.4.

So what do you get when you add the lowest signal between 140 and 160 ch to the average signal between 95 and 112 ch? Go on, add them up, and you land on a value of 4.82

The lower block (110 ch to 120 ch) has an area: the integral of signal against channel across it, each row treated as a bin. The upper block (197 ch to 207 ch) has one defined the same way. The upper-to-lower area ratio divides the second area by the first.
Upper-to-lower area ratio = 1.15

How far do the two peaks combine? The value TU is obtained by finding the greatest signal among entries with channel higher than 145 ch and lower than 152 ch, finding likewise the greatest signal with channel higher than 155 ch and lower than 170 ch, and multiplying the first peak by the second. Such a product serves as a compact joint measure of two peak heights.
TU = 6.87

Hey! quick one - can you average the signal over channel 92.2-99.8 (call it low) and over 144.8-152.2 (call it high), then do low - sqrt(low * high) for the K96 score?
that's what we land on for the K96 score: -0.03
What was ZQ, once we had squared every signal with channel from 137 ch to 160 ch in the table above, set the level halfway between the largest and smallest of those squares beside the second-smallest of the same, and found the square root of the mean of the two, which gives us 2.55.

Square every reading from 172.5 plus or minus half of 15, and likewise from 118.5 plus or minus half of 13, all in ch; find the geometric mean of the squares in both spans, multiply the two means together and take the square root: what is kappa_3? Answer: 5.45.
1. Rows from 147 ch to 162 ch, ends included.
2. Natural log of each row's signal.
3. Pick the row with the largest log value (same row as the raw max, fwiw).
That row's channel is 153.5 ch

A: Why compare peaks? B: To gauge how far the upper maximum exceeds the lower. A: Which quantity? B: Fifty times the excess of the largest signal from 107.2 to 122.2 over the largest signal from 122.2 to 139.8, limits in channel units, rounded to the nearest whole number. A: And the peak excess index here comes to -14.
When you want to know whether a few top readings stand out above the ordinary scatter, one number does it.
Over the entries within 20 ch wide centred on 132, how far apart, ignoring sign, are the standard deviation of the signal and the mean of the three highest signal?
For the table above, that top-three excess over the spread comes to 2.51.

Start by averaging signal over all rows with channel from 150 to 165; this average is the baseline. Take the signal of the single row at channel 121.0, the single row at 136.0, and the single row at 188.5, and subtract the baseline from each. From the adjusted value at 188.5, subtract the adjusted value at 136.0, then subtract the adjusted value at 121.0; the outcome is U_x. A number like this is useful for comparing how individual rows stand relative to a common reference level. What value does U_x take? 0.2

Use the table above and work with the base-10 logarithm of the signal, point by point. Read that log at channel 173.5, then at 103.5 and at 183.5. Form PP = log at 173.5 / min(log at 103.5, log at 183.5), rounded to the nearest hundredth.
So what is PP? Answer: 1.04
